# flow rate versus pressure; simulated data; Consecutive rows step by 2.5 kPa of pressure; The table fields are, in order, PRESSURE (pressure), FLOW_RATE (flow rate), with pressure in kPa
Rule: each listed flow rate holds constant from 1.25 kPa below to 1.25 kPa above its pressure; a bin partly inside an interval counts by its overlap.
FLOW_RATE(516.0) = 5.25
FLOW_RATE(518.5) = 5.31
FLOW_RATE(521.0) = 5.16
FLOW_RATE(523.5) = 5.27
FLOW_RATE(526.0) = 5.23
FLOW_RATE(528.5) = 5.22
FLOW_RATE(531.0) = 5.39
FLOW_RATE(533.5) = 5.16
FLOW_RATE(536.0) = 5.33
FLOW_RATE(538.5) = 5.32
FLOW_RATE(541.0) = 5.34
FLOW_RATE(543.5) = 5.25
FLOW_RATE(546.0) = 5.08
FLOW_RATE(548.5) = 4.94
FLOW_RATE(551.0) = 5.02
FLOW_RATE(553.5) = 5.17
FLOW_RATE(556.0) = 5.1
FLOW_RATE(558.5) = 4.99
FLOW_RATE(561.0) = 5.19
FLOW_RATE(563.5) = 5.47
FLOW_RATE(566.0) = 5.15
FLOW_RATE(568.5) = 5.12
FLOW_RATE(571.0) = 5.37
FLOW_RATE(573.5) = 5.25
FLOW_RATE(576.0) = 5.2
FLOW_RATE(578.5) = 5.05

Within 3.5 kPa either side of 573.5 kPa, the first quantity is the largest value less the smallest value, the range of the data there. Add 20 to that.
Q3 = 20.2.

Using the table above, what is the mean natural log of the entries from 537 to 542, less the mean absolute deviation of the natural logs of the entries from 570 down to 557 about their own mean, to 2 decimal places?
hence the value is 1.65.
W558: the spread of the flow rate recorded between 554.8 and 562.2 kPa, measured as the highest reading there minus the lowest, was 0.200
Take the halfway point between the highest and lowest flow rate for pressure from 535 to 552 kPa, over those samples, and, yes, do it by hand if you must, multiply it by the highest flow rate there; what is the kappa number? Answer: 27.4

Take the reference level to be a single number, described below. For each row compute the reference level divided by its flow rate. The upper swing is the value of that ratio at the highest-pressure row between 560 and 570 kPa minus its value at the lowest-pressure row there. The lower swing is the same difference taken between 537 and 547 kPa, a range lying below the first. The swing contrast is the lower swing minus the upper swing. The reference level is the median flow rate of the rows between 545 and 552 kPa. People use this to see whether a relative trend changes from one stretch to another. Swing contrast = 0.031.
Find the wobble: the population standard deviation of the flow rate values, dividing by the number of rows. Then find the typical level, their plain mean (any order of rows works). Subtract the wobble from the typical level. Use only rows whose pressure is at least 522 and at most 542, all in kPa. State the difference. 5.21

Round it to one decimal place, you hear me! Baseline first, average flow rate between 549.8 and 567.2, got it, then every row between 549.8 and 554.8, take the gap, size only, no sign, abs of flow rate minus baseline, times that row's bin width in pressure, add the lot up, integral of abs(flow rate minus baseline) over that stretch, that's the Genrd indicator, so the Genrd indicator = 0.4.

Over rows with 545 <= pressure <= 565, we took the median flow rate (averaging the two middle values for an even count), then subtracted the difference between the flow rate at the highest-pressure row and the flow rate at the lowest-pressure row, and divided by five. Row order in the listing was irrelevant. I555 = 0.94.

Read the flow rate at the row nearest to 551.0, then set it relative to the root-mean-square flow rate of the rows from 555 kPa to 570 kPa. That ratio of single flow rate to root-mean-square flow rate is 0.97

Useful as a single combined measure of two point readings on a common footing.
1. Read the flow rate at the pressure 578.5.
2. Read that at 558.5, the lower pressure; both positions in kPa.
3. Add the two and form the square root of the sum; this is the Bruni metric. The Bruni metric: 3.17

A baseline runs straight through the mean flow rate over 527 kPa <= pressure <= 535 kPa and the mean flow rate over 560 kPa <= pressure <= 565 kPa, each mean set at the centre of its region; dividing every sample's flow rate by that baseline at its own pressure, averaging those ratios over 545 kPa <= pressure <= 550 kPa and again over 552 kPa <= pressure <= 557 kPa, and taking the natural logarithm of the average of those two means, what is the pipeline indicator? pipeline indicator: -0.045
